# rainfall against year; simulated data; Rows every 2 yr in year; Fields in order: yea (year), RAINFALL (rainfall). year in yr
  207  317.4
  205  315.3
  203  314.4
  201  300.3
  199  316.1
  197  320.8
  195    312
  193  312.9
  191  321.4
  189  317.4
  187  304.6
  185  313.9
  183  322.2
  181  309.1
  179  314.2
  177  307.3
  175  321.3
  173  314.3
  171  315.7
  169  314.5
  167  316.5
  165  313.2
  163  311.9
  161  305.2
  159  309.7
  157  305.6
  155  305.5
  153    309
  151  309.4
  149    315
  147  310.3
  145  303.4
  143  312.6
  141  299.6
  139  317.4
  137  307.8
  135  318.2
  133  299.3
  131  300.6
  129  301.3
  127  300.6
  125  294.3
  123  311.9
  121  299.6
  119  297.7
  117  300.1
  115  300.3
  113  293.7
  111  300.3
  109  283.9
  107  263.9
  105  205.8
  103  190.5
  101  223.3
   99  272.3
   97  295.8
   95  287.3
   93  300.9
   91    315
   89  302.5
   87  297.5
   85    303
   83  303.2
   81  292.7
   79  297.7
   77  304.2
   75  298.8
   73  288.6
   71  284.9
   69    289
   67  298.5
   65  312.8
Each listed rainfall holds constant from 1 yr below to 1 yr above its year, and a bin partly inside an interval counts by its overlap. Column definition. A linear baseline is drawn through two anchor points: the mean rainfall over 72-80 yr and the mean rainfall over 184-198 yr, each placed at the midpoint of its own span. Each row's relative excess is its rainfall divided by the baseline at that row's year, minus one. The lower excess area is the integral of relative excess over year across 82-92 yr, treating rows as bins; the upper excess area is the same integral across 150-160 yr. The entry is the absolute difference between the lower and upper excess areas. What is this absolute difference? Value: 0.22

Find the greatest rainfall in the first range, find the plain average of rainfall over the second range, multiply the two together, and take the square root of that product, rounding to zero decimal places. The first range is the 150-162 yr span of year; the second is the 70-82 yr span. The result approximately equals 302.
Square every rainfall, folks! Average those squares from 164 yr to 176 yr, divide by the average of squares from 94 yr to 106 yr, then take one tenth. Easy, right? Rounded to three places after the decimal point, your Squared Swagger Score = 0.161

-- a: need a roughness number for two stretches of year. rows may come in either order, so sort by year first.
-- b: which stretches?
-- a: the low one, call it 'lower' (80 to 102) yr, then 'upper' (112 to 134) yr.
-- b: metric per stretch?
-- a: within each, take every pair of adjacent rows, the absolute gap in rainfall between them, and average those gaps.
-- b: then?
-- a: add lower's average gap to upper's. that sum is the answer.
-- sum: 19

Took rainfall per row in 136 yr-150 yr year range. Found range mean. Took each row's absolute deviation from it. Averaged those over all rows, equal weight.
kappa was 5.0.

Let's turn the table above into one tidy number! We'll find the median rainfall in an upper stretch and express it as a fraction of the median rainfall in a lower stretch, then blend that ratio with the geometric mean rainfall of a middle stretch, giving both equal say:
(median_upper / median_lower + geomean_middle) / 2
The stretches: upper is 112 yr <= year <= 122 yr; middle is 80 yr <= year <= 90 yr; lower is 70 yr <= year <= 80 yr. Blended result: 150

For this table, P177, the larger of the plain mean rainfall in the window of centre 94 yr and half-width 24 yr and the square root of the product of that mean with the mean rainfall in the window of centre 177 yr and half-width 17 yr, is 298.3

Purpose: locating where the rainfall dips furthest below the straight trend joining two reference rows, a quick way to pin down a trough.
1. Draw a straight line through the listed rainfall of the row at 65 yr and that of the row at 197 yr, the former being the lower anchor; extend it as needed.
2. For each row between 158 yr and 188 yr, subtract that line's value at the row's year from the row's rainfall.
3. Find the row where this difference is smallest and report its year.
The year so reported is 187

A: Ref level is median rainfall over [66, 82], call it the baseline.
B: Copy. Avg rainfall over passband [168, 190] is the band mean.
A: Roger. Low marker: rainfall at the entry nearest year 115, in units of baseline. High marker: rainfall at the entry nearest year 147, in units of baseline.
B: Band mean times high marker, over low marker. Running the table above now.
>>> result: 325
